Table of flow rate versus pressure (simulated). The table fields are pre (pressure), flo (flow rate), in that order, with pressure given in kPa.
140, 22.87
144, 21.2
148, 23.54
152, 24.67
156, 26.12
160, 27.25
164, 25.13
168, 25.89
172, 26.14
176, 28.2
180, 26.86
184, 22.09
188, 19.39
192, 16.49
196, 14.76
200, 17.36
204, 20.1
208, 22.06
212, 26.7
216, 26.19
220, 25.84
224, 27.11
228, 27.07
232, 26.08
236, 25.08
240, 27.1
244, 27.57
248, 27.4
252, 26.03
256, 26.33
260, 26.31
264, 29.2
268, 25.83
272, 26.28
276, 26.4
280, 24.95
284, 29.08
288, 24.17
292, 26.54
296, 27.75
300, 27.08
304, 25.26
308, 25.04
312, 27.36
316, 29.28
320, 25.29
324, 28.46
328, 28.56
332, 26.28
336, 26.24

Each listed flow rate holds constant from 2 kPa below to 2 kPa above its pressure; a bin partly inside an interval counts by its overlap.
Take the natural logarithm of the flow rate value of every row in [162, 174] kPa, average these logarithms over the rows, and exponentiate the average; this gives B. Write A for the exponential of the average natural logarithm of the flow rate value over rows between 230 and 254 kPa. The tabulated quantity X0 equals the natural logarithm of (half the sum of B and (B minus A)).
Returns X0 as 2.52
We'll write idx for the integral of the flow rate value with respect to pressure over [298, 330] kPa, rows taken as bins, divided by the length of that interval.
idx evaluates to 27.0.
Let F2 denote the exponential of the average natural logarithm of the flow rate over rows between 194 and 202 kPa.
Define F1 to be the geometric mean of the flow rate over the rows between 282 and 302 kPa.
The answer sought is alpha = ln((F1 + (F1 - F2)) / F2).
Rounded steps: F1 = 27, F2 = 16.0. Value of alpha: 0.86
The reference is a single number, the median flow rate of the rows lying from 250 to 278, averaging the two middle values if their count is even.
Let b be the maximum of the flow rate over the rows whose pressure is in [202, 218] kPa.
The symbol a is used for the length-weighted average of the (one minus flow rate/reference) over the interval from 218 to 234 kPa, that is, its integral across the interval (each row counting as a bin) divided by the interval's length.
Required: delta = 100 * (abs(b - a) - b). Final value 0.8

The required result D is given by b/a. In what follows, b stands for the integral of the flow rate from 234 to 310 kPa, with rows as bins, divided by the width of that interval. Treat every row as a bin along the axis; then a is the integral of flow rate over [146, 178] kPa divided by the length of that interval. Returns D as 1.02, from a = 25.9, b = 26.5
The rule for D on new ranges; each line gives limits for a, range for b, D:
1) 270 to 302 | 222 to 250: 1.01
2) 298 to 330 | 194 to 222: 0.81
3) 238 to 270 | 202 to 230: 0.93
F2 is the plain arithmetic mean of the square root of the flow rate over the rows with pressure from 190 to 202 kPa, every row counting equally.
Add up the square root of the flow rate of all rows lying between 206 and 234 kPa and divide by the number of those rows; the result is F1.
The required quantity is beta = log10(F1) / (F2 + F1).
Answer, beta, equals 0.0775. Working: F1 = 5.08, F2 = 4.02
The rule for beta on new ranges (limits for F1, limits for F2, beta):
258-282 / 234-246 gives 0.0691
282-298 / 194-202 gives 0.0778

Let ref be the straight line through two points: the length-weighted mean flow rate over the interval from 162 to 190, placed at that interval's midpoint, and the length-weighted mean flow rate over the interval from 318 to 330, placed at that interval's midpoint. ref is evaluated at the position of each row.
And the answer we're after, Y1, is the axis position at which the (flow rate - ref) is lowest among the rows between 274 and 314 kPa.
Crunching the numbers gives 288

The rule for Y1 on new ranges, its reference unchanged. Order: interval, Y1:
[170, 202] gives 196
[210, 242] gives 236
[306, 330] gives 308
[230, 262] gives 236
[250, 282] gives 280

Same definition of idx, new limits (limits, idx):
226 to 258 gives 26.6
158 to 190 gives 25.1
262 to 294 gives 26.6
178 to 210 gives 19.9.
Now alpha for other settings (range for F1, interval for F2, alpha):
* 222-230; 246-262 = 0.04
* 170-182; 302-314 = 0.09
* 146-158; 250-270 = -0.16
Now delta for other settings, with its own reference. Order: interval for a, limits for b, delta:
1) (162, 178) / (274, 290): 0.1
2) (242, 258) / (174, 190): 2.0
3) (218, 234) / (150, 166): 0.8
